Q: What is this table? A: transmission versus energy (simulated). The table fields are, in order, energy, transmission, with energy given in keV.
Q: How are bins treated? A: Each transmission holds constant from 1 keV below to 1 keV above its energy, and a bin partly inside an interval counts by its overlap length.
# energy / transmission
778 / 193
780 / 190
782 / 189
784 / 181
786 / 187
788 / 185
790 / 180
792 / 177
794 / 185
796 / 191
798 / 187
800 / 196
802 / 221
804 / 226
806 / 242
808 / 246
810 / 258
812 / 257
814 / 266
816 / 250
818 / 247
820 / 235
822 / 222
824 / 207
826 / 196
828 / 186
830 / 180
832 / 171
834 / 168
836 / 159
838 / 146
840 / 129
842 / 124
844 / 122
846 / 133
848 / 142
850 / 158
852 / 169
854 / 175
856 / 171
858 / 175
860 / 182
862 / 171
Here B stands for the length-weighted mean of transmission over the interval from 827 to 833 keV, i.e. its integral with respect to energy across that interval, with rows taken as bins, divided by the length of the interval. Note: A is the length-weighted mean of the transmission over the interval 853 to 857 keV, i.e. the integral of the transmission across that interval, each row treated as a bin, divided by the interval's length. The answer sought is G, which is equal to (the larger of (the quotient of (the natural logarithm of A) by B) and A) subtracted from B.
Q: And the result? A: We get 6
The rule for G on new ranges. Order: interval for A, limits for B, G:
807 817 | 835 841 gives -111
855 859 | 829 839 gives -8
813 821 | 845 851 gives -105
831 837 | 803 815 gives 83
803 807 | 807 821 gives 17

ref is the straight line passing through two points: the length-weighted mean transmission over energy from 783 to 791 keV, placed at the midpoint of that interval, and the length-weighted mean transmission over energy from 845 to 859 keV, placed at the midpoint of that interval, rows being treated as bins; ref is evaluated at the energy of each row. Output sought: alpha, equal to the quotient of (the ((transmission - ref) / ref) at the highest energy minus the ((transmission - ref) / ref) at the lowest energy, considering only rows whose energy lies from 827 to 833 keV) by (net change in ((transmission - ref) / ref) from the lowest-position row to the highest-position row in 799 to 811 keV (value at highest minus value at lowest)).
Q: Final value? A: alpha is -0.2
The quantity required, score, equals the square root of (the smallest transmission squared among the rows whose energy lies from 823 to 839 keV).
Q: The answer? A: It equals 146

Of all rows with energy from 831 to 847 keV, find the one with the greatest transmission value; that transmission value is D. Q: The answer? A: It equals 171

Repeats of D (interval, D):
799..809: 246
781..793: 189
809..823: 266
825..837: 196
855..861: 182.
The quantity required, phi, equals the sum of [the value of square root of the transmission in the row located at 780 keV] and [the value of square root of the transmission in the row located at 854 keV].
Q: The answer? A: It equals 27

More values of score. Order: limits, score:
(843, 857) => 122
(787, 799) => 177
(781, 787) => 181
